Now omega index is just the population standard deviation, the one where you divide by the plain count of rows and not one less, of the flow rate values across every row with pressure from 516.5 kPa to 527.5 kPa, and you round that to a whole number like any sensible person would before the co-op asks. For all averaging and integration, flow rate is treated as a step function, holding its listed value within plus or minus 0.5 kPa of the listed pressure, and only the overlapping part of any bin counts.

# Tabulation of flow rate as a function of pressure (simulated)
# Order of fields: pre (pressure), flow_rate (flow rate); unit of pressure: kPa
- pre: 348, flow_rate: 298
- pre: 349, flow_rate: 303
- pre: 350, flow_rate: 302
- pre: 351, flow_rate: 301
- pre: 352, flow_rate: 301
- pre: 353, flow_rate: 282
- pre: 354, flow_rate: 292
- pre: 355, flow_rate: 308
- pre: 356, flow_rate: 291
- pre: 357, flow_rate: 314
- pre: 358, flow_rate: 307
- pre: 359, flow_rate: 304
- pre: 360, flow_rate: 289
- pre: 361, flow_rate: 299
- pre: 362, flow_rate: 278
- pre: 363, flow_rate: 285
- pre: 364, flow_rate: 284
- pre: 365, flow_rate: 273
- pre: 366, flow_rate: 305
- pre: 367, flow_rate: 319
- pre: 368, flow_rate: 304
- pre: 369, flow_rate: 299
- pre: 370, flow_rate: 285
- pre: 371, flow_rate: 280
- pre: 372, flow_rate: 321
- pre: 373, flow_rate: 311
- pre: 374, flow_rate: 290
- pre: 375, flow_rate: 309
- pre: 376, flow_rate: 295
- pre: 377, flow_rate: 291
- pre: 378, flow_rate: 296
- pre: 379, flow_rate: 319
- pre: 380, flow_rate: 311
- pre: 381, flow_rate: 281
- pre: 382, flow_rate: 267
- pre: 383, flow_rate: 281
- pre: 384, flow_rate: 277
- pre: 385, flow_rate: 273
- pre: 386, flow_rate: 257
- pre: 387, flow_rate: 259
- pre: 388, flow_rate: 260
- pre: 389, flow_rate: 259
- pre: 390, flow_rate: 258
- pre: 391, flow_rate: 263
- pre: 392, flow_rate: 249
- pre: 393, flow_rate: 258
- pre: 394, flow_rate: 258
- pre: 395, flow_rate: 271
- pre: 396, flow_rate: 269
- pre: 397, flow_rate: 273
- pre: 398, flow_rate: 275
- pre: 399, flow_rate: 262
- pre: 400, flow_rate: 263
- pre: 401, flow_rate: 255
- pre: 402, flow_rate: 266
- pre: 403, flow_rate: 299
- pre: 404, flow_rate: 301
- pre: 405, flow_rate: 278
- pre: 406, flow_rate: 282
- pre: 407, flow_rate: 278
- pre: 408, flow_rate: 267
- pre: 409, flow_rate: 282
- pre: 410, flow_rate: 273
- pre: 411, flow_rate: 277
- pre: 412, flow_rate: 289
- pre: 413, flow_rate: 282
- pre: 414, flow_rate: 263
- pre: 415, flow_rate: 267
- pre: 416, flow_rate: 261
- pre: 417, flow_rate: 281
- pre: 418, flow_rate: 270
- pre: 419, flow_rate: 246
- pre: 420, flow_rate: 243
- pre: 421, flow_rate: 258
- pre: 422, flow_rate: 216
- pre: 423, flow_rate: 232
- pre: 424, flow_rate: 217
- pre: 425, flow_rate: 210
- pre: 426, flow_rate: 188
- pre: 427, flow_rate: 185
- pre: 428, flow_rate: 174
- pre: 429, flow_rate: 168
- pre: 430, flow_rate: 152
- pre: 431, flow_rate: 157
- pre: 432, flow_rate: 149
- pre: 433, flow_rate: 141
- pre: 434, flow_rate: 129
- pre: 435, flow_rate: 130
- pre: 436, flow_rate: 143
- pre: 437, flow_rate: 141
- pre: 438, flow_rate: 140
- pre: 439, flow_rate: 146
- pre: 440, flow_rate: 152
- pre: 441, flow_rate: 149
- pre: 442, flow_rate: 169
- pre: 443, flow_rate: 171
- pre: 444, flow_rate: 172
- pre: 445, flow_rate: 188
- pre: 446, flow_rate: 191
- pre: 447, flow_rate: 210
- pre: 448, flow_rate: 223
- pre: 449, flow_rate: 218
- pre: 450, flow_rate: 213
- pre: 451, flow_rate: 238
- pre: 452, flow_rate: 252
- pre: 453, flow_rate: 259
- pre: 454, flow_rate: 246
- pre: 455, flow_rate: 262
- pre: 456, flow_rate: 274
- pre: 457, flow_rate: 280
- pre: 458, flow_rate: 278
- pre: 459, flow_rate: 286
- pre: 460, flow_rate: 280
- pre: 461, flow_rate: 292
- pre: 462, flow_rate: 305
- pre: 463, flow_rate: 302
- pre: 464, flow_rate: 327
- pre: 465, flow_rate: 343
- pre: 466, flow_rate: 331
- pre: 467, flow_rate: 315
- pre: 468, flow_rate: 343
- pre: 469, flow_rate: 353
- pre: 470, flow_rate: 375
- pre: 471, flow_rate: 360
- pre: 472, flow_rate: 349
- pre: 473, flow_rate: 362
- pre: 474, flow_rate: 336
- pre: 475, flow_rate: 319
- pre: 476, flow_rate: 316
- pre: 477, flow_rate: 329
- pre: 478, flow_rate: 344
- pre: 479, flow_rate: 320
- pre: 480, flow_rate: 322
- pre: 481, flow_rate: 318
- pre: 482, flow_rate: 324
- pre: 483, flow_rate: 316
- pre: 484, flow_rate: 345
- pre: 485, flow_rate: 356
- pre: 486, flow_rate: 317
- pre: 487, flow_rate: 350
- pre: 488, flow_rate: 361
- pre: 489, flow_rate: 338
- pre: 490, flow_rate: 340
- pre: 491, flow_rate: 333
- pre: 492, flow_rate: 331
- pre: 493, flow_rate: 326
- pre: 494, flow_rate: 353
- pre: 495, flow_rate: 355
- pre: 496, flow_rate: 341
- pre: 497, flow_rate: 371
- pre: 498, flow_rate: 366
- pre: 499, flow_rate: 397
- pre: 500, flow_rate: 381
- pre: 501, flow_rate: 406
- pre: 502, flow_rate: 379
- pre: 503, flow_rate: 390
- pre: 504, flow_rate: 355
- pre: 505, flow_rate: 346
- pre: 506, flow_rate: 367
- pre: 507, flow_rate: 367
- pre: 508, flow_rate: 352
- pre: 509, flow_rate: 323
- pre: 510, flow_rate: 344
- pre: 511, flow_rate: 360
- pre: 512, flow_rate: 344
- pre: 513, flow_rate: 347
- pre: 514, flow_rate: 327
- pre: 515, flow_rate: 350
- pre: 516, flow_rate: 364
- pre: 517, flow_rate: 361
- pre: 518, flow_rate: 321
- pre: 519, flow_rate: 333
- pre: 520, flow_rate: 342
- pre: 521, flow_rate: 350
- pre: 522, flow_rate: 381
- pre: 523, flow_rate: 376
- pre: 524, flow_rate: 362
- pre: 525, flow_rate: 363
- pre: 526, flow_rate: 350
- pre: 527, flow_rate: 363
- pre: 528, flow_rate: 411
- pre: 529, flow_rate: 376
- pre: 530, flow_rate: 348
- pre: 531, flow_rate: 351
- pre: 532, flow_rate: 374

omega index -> 17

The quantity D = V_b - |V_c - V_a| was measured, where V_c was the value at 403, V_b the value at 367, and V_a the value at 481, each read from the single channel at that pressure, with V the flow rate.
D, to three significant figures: 300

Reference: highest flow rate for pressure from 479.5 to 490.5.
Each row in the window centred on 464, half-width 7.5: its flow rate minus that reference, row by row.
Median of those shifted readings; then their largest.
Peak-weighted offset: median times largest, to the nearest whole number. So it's -644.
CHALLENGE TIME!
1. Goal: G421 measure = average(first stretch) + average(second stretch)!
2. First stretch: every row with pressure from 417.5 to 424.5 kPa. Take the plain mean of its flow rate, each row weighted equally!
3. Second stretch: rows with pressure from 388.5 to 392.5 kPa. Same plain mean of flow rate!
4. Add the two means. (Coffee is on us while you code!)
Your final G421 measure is 498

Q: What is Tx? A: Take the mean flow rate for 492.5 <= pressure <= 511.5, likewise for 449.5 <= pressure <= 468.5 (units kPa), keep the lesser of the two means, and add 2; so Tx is 288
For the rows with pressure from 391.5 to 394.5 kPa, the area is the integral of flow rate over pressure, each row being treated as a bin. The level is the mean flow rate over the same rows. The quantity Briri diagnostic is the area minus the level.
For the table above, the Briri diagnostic 510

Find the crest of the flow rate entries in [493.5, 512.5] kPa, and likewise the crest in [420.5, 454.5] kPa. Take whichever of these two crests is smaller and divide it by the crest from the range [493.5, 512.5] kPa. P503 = 0.64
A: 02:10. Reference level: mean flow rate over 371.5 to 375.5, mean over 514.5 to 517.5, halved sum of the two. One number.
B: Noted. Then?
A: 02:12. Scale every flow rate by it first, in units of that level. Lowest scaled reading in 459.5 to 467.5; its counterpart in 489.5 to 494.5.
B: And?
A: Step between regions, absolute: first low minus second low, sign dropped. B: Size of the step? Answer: 0.14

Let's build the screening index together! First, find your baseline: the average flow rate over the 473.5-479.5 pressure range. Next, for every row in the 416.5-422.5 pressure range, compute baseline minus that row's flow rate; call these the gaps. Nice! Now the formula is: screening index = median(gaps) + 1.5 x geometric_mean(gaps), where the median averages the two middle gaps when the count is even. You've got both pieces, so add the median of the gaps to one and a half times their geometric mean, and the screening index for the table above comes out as 184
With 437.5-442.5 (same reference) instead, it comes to 442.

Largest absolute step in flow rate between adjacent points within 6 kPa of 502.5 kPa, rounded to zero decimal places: 35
